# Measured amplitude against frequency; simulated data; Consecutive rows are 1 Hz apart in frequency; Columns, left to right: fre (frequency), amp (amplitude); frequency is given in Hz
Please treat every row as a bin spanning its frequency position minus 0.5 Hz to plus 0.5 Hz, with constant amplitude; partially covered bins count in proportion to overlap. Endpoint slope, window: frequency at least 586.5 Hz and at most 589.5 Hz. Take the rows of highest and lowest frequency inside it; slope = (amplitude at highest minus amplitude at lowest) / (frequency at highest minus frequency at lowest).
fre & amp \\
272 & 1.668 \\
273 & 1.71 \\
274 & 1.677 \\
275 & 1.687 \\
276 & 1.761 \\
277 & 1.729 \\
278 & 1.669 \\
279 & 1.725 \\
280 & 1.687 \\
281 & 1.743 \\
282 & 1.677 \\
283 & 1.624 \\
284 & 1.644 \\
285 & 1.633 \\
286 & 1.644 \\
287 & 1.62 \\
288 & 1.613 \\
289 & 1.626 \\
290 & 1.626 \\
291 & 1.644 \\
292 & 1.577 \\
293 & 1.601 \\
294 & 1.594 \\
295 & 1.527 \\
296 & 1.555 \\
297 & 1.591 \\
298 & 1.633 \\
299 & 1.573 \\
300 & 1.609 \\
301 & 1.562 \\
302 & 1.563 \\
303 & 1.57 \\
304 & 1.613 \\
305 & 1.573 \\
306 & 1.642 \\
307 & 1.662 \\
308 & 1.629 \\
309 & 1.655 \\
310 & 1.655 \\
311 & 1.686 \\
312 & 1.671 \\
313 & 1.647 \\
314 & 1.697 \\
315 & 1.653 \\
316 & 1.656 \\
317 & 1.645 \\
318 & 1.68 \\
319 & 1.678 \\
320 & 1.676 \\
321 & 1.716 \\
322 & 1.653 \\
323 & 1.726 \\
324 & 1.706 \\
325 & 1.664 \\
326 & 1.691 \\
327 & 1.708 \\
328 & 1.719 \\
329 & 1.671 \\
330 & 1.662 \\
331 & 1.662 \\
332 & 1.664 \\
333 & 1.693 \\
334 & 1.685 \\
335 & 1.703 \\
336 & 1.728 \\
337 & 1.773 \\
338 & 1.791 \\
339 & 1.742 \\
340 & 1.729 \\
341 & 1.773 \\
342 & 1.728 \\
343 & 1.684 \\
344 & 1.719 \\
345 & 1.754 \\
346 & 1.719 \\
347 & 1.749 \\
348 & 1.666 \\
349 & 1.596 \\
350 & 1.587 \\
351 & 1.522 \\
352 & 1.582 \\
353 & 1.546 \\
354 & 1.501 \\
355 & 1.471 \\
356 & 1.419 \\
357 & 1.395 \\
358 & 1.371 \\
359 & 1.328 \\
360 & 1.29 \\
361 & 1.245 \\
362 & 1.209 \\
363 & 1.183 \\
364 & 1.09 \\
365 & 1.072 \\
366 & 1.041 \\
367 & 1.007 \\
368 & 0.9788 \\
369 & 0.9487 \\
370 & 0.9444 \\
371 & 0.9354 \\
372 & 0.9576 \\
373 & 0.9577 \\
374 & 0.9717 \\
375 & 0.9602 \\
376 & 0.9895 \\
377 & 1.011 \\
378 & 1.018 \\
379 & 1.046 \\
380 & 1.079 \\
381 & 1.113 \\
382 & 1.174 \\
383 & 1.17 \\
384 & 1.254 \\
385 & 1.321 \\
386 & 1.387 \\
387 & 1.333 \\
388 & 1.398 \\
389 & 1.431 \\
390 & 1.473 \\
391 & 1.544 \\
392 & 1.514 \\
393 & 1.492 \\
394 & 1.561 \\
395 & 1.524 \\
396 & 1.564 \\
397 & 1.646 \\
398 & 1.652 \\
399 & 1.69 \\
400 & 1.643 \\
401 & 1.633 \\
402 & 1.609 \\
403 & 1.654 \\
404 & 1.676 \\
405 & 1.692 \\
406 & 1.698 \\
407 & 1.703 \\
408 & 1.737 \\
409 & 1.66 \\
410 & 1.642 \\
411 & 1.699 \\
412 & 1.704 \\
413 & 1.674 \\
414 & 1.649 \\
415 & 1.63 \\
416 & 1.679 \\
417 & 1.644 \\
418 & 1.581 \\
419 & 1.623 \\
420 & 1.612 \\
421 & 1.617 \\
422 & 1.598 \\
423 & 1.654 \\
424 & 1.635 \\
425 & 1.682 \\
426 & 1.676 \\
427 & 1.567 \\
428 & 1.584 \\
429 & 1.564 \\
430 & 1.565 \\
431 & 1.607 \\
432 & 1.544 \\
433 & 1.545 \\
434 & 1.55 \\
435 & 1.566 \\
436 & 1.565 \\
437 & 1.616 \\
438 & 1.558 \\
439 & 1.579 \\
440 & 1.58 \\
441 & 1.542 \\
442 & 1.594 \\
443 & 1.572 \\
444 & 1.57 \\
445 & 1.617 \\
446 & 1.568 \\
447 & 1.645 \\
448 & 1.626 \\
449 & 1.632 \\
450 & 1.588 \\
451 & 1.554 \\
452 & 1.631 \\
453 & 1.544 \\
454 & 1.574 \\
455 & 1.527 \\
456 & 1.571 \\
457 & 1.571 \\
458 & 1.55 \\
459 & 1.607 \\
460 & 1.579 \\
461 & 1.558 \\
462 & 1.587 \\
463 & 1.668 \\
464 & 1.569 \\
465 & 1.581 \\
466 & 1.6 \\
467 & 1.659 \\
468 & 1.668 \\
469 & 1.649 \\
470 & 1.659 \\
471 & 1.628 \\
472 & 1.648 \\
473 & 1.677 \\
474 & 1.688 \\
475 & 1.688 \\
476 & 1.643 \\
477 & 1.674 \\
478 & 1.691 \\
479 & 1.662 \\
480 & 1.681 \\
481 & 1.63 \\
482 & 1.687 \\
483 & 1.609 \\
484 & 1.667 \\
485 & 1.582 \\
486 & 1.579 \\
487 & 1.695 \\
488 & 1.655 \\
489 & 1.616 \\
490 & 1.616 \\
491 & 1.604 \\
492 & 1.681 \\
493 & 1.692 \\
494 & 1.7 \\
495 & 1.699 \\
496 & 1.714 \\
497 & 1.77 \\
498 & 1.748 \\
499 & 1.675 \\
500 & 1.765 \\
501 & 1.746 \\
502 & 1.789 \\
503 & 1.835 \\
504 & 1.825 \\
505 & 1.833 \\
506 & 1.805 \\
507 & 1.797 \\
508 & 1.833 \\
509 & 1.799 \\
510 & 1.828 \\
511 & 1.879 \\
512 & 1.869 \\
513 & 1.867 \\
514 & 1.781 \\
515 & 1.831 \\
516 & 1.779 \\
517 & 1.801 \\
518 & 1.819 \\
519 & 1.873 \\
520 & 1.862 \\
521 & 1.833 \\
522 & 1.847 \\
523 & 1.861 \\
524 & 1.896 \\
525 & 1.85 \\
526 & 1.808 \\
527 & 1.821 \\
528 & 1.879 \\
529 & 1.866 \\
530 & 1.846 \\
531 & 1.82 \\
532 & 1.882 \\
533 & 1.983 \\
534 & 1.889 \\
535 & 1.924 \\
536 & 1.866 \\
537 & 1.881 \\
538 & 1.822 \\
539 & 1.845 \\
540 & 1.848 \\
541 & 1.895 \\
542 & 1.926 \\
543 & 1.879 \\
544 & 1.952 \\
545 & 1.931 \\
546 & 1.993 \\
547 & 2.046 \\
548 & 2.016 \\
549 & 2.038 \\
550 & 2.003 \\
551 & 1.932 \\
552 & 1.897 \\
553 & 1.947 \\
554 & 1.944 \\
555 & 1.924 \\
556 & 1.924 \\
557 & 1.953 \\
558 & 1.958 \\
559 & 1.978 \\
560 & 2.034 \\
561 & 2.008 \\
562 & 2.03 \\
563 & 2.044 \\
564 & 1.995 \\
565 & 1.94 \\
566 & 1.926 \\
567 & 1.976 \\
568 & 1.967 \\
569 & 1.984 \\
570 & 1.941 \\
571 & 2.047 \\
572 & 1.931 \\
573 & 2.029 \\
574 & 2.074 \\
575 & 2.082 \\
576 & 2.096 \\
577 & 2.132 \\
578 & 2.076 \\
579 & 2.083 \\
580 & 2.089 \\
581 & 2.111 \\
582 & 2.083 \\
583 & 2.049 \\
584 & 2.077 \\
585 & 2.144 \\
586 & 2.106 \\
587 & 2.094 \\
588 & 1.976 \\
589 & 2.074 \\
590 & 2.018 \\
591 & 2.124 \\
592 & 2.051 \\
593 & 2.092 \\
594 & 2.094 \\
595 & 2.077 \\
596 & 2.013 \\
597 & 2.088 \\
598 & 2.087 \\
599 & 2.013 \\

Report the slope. -0.010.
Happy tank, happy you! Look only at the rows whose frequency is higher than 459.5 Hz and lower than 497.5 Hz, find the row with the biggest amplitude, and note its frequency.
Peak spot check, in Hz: 497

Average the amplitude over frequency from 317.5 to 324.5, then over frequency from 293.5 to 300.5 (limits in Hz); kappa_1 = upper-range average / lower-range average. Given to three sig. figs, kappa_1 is 1.07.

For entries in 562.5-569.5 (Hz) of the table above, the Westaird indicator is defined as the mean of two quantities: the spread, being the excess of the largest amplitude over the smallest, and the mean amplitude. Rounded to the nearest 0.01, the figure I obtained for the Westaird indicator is 1.05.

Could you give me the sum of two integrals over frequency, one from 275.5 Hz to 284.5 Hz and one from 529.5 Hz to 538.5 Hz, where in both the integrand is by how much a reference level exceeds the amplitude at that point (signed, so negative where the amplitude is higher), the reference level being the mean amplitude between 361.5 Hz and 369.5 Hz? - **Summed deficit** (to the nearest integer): -13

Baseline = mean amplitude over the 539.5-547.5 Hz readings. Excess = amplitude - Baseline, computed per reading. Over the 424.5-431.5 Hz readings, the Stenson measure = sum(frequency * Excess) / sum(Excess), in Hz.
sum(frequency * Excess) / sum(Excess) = 428.2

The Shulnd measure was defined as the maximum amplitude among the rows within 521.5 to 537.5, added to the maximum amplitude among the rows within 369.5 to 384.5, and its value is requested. 3.24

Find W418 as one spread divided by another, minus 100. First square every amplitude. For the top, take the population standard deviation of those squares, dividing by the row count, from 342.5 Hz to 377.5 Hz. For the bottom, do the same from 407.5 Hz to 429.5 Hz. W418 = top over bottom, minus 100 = -94.9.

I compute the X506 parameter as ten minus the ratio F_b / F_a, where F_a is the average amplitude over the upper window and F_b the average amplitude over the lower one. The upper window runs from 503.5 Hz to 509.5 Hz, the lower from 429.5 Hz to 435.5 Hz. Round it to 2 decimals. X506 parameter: 9.14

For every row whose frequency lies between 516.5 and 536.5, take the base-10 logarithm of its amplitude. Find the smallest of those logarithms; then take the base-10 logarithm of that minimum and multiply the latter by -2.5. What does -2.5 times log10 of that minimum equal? 1.48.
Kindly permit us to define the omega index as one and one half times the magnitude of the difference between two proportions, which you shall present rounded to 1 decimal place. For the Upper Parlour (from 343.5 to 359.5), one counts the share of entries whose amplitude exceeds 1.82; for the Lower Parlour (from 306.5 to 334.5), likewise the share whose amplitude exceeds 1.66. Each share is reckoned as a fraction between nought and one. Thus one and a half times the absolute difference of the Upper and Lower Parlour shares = 1.1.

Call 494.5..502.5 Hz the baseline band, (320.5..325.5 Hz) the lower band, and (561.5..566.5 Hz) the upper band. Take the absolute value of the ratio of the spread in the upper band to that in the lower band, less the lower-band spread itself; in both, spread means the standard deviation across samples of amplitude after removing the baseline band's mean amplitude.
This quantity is 1.6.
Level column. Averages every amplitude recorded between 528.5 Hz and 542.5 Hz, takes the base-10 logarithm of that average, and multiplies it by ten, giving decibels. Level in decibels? 2.74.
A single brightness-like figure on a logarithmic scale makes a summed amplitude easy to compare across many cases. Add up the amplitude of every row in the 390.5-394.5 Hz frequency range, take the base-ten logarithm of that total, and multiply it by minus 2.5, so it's -1.97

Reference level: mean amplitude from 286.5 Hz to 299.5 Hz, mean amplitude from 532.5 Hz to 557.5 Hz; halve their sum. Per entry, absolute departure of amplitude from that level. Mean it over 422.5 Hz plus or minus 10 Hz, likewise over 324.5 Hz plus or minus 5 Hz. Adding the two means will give 0.217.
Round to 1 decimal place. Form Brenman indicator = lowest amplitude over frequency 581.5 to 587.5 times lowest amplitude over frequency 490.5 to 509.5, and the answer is 3.3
